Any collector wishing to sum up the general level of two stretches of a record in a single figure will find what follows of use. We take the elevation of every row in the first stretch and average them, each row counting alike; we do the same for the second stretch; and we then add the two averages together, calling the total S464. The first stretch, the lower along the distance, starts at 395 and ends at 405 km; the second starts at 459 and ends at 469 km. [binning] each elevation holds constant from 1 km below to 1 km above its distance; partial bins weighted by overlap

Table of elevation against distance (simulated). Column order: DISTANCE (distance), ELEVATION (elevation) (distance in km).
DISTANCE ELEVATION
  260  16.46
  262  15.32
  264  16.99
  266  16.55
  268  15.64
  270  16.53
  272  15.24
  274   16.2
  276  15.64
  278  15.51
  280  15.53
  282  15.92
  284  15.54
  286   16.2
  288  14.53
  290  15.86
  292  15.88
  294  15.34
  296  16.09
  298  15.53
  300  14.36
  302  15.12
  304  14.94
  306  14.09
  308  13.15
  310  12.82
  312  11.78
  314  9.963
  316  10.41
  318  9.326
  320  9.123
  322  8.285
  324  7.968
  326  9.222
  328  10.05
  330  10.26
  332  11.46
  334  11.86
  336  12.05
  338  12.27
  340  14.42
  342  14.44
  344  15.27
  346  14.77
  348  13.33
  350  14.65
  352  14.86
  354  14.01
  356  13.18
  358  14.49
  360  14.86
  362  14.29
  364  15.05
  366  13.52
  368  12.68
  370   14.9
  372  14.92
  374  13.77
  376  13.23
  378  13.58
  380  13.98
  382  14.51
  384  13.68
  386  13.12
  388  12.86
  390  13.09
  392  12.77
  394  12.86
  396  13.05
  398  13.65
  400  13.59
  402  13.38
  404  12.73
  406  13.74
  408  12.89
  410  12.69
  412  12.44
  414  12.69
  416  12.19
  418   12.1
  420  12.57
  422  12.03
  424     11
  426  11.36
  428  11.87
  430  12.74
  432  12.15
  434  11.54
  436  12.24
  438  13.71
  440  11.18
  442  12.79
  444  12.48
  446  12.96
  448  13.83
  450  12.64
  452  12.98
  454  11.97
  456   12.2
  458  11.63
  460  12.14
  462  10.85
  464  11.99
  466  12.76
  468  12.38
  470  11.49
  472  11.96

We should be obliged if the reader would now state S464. 25.3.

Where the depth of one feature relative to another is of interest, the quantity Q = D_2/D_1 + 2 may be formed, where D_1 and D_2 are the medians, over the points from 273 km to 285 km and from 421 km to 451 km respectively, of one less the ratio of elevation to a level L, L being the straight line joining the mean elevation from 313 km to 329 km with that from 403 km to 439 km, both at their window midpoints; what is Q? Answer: 1.95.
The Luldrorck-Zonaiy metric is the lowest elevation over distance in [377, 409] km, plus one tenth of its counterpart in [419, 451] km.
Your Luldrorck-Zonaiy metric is 14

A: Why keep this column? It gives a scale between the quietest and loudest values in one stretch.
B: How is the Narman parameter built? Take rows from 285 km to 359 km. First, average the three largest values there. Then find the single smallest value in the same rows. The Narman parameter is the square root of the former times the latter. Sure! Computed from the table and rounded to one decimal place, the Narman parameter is 11.3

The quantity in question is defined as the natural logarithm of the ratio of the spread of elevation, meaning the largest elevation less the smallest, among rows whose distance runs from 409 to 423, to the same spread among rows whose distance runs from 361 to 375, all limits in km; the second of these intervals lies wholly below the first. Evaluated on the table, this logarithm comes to -1.3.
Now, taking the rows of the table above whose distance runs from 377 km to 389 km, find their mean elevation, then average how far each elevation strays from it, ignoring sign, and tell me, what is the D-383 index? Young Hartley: 0.4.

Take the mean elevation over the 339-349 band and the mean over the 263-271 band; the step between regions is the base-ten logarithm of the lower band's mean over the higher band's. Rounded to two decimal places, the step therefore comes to 0.06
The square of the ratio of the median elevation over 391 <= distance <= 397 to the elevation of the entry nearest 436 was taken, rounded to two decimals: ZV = 1.10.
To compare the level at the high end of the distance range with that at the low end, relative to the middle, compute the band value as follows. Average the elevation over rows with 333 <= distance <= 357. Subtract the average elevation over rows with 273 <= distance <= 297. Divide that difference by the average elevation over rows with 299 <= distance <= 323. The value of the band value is -0.16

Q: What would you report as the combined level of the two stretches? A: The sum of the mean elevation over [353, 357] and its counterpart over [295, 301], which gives 28.9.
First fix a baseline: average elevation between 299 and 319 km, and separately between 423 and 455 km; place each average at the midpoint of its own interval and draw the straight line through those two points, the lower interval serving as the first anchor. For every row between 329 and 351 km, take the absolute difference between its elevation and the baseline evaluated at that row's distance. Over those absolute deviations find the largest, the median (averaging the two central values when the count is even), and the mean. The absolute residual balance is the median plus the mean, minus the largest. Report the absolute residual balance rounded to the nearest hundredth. 0.65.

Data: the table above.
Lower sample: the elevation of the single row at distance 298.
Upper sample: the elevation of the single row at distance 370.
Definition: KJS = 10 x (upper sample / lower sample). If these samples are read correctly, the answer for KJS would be 9.6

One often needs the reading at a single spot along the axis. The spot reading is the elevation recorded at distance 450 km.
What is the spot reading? 12.64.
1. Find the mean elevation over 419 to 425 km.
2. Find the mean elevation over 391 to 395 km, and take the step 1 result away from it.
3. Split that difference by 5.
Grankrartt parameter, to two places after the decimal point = 0.19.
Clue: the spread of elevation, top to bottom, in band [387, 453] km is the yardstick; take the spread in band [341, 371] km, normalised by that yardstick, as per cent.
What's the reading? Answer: 92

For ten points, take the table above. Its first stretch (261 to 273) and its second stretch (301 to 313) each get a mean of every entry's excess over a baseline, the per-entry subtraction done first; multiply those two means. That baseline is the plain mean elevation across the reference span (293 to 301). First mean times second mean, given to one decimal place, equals -1.2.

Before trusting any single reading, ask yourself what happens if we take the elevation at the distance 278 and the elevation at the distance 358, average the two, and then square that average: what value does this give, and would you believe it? 225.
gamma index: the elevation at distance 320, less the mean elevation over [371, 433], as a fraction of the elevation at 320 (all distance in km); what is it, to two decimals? -0.42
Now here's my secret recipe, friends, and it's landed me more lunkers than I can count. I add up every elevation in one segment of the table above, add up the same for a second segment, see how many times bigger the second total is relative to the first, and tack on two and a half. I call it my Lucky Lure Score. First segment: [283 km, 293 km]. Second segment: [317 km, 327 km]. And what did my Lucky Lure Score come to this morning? 3.06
